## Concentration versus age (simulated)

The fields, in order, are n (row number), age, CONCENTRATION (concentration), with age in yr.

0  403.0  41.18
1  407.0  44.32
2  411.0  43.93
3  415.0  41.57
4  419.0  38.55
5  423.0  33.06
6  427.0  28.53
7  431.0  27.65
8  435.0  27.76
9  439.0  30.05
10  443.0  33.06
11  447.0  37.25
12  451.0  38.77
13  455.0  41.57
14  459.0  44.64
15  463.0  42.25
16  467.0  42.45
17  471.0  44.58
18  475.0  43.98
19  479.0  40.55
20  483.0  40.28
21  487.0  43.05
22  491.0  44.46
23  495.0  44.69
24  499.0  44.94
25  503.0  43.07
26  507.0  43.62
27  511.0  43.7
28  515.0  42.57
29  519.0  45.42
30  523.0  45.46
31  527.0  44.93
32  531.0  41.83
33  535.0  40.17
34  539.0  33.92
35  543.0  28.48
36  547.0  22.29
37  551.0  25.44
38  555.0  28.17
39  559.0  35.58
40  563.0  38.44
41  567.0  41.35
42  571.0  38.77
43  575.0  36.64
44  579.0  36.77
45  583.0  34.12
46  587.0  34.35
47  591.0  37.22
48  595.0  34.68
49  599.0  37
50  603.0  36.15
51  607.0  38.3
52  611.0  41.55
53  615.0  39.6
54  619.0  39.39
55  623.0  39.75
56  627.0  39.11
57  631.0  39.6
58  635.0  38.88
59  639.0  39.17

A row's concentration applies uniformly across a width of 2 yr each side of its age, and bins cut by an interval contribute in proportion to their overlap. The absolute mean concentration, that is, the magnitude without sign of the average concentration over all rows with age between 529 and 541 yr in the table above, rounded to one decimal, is 38.6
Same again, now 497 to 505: 44.0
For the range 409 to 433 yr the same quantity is 35.5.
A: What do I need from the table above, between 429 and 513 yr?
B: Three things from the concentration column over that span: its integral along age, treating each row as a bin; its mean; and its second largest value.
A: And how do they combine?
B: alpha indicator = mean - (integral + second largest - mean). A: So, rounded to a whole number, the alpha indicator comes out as -3334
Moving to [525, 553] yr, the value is -922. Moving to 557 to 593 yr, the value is -1298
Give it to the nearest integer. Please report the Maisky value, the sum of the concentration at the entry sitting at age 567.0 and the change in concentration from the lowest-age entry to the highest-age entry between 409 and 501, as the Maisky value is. 42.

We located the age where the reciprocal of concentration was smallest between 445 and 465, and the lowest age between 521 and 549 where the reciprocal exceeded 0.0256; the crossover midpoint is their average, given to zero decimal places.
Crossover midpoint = 499 yr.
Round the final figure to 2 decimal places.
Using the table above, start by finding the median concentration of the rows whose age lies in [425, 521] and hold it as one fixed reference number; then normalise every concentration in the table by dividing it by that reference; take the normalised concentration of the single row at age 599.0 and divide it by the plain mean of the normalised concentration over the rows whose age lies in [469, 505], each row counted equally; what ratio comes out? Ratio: 0.85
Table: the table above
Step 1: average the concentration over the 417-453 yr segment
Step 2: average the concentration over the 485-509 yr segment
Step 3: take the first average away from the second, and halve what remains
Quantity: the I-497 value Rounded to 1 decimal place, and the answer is 5.6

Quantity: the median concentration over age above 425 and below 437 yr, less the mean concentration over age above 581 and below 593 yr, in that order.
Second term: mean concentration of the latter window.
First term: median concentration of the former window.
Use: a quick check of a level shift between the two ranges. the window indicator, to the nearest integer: -7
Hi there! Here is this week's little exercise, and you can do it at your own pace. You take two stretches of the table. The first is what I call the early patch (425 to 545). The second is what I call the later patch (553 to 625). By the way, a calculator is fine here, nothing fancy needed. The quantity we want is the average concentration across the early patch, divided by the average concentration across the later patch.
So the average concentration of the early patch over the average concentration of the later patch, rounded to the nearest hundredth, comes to 1.07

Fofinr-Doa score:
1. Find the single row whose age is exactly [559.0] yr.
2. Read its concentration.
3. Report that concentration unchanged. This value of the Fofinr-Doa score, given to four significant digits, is 35.58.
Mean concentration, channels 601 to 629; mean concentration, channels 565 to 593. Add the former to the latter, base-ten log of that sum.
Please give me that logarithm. 1.88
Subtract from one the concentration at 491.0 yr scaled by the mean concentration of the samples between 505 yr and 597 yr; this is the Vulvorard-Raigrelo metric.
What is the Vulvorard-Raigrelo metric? -0.20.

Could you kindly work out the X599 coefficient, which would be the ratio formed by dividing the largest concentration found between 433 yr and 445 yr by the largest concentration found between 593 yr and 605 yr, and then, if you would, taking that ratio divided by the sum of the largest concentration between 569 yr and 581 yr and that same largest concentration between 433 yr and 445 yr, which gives 0.0124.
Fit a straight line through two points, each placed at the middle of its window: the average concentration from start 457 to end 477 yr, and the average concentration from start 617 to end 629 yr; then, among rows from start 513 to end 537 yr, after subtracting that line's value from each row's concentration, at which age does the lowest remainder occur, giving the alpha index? 535.0 yr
